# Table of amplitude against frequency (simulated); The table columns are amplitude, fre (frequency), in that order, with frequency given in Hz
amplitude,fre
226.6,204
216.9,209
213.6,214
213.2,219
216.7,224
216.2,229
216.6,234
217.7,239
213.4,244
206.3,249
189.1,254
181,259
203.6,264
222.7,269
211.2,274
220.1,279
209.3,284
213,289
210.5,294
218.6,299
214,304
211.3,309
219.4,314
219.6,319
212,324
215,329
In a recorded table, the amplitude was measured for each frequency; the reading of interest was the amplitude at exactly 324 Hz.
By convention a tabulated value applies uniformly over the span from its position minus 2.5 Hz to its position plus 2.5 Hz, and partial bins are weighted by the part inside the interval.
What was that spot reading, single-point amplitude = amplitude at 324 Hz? 212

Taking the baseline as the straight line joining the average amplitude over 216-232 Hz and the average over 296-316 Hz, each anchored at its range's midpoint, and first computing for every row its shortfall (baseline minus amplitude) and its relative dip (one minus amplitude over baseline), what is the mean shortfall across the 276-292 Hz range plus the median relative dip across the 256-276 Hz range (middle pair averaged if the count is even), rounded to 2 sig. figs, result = 1.6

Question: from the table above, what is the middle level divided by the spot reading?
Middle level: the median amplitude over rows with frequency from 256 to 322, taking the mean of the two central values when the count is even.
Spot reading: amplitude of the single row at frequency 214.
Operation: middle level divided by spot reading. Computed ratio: 0.997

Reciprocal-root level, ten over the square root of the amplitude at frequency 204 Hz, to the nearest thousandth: 0.664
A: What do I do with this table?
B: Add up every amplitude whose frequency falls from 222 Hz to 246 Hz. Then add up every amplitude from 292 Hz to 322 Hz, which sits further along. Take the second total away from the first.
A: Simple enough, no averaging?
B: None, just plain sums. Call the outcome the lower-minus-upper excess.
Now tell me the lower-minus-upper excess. -213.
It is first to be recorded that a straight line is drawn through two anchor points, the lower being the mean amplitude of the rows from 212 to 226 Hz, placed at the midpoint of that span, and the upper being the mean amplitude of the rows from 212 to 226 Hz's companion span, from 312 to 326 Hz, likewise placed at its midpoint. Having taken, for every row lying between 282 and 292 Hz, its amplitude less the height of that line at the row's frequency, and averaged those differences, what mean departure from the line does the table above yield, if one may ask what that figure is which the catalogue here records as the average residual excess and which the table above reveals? -5.0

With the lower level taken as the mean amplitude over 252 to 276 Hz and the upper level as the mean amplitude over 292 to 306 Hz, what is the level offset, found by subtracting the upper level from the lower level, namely -13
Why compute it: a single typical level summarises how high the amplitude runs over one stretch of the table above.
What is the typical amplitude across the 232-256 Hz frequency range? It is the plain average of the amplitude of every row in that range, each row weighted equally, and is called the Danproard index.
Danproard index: 209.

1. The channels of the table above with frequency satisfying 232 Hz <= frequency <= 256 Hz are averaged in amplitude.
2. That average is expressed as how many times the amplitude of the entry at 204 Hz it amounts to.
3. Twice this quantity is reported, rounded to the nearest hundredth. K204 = 1.84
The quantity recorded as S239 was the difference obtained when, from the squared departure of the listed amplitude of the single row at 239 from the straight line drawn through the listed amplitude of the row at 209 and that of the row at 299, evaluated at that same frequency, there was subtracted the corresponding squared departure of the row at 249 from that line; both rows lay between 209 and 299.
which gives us -129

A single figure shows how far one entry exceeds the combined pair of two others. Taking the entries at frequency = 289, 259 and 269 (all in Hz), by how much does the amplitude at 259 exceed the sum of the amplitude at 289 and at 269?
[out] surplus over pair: -255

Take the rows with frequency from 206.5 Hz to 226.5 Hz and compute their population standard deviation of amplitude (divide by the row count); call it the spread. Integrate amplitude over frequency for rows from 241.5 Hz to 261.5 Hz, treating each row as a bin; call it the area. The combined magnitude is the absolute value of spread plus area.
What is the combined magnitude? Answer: 3951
